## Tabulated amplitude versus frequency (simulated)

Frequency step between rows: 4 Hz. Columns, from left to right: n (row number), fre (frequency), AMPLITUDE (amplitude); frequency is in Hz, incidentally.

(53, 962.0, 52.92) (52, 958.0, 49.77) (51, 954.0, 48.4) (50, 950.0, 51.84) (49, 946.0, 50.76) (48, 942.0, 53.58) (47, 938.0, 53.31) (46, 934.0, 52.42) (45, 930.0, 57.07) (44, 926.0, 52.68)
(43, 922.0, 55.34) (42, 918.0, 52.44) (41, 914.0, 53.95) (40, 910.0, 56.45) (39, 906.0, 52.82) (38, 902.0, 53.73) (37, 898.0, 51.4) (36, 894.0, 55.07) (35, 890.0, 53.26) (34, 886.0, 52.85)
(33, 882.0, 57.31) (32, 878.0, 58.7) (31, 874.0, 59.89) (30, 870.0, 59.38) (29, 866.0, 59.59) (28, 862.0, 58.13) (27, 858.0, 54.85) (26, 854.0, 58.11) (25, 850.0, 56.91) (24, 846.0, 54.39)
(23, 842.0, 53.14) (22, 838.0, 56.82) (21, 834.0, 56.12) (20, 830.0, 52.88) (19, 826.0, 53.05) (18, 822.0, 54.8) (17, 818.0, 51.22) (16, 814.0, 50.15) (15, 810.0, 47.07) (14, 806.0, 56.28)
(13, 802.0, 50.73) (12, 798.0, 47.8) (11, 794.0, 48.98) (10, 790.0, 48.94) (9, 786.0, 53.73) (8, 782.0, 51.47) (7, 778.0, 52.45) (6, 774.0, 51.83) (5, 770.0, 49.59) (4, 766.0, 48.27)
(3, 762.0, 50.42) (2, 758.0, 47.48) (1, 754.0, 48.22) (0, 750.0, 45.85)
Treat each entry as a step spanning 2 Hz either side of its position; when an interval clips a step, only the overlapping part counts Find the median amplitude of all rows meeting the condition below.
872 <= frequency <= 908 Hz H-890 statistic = 53.7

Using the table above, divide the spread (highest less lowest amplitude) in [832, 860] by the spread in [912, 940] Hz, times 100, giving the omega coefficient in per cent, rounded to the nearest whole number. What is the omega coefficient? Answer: 107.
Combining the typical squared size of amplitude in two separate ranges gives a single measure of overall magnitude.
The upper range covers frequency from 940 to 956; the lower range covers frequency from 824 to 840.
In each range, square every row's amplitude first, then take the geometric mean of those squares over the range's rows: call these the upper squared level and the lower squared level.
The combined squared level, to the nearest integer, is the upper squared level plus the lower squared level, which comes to 5603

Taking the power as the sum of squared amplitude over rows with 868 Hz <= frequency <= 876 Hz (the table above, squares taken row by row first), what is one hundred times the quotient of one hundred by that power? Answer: 1.41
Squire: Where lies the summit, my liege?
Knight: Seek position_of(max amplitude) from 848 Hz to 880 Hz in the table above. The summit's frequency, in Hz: 874.0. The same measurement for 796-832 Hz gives 806.0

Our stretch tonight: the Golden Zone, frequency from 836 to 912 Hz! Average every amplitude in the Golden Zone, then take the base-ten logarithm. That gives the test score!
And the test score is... 1.75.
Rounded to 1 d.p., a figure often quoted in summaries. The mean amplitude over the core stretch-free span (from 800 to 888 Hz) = 55.1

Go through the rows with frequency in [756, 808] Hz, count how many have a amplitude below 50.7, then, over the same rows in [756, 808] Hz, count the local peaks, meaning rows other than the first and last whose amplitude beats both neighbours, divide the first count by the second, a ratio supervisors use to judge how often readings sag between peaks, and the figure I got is 1.75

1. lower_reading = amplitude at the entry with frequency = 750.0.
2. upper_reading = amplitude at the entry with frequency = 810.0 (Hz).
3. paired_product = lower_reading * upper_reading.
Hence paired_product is 2158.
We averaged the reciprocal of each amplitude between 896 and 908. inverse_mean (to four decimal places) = 0.0190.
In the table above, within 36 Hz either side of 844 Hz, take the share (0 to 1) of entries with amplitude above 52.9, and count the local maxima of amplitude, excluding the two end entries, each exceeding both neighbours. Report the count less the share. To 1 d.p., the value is 4.2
